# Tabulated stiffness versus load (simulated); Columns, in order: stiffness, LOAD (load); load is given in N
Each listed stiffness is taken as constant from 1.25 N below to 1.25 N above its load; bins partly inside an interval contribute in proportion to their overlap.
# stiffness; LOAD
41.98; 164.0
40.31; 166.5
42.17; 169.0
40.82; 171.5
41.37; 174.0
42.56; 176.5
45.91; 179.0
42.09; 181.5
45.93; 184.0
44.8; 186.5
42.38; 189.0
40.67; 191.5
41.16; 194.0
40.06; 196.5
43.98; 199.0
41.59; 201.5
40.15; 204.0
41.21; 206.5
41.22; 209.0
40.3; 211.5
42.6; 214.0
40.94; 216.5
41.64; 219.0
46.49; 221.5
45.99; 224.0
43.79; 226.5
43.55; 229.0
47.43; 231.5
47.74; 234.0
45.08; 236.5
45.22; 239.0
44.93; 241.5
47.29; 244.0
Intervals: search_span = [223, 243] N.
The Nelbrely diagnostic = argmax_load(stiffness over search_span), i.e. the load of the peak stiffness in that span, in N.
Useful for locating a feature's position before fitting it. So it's 234.0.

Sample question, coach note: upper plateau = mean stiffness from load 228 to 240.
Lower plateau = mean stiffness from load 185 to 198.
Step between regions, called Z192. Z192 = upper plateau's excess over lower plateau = 4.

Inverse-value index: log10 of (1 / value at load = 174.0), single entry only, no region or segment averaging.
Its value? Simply -1.62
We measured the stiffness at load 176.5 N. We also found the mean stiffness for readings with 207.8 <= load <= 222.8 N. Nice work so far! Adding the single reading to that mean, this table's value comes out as 84.8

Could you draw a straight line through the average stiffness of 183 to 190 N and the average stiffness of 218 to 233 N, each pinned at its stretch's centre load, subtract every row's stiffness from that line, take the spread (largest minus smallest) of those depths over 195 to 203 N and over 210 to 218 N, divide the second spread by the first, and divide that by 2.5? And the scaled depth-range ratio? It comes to 0.2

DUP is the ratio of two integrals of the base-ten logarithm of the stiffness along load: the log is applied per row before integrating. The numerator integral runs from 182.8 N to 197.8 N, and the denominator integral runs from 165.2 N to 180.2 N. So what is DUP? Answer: 1.00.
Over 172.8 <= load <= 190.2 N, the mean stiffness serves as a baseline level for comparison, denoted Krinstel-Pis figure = 43.6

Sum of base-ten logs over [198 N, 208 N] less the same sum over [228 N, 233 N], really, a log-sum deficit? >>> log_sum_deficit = 3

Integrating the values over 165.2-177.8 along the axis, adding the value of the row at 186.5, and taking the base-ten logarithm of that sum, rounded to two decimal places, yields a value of 2.75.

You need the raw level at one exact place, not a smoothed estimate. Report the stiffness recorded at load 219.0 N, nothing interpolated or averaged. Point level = 41.64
